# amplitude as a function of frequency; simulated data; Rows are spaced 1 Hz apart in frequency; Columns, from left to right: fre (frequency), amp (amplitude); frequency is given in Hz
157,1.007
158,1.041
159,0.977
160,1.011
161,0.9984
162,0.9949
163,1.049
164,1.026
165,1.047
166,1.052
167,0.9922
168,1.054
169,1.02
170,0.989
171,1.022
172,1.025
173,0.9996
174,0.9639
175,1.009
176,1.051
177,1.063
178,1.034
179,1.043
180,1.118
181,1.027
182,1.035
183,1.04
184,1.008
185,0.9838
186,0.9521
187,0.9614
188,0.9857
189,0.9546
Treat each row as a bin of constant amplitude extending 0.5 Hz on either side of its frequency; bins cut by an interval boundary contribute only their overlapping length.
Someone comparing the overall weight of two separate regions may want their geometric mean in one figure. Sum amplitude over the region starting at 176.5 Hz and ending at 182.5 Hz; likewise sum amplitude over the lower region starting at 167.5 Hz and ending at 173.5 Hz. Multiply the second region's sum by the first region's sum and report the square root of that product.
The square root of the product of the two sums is 6.21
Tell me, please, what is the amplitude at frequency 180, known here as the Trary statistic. 1.118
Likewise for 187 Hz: 0.9614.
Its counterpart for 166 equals 1.052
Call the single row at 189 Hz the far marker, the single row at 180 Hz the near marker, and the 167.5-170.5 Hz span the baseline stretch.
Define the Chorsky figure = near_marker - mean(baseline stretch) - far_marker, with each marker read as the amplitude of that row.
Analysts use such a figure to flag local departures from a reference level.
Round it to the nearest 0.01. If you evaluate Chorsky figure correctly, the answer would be -0.86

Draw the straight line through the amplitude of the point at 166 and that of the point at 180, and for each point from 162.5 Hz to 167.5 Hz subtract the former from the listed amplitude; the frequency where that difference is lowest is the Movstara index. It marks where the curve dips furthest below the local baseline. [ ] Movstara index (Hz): 167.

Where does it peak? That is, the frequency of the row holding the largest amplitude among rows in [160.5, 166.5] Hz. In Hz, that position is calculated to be 166 Hz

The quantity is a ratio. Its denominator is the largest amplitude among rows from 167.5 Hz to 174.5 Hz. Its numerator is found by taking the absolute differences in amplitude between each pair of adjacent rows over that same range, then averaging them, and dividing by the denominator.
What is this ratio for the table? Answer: 0.026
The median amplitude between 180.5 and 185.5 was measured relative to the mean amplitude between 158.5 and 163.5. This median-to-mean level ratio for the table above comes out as 1.02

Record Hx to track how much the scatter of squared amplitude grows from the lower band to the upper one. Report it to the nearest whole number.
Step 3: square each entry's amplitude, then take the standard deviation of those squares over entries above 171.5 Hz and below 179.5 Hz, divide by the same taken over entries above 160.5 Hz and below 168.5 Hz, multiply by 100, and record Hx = 115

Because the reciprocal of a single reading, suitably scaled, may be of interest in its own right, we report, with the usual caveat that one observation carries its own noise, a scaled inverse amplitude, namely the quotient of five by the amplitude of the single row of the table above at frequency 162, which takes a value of 5.03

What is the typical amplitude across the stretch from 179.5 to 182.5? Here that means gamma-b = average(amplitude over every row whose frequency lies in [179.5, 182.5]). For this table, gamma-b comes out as 1.060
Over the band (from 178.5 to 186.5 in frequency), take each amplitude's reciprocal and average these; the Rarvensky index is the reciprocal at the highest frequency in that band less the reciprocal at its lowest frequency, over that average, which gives 0.09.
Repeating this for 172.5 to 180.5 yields -0.11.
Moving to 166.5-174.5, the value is 0.03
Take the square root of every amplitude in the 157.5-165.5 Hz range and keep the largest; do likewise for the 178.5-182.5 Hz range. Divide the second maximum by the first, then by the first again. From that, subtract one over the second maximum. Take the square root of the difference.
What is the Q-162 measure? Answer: 0.25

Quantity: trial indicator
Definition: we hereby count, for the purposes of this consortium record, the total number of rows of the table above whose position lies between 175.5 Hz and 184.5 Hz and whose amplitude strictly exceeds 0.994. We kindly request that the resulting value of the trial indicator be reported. 9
